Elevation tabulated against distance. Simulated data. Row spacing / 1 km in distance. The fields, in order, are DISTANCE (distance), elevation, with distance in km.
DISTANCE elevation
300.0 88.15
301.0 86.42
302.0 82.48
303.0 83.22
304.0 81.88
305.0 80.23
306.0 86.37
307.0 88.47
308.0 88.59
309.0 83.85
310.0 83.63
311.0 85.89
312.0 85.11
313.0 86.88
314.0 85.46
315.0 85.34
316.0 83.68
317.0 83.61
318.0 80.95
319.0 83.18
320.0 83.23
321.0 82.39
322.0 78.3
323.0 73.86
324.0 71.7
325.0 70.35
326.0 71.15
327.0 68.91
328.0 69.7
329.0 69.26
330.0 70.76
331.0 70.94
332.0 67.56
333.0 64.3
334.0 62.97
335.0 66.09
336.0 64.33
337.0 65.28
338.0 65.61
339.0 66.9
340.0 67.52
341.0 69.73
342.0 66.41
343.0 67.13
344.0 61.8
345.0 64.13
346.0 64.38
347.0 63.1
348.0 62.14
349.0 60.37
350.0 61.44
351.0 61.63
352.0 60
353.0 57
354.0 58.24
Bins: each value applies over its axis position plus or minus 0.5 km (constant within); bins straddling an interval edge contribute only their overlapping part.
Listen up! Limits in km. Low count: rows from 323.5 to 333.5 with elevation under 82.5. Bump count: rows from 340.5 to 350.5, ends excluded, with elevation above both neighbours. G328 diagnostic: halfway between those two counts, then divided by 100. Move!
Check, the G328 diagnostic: 0.060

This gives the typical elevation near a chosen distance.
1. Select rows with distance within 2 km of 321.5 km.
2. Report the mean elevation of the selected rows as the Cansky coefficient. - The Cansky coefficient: 79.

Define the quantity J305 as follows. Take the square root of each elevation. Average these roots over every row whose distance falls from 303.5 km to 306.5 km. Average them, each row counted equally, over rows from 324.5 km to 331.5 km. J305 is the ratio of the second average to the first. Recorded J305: 0.92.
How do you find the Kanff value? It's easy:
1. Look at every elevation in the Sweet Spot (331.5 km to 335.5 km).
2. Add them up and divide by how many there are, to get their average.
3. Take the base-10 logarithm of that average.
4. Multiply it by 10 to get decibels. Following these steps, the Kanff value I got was 18.14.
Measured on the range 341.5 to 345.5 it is 18.12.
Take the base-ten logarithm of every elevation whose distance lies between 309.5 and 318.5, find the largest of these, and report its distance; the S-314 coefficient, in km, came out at 313.0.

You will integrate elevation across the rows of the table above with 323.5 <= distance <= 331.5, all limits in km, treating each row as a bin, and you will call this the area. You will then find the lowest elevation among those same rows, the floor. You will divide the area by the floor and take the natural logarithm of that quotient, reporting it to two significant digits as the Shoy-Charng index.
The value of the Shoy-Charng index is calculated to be 2.1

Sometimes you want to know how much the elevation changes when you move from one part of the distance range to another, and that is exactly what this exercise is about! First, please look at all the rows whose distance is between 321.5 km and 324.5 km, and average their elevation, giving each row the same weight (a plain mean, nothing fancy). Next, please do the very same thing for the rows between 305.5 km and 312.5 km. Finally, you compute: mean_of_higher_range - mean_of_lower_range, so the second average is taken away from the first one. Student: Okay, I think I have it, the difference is -11.4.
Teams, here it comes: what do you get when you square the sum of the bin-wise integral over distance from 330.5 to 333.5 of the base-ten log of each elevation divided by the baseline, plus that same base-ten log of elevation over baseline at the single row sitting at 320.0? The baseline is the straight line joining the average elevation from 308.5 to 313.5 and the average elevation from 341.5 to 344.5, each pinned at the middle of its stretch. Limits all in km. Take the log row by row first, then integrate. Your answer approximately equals 0.0039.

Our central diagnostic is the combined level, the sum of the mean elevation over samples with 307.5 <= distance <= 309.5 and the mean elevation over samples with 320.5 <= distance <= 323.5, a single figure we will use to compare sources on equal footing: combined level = 164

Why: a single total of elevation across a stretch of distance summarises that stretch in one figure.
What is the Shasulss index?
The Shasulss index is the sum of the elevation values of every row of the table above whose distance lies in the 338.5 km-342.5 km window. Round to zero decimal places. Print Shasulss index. 271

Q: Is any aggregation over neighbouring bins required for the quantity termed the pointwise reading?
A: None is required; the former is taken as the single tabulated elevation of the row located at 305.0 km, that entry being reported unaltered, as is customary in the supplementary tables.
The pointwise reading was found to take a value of 80.23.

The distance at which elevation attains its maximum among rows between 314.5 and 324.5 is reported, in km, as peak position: 315.0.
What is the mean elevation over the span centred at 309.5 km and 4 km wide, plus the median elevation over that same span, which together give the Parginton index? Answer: 170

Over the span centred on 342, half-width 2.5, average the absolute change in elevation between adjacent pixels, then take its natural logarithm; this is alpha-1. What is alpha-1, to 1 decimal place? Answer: 1.1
